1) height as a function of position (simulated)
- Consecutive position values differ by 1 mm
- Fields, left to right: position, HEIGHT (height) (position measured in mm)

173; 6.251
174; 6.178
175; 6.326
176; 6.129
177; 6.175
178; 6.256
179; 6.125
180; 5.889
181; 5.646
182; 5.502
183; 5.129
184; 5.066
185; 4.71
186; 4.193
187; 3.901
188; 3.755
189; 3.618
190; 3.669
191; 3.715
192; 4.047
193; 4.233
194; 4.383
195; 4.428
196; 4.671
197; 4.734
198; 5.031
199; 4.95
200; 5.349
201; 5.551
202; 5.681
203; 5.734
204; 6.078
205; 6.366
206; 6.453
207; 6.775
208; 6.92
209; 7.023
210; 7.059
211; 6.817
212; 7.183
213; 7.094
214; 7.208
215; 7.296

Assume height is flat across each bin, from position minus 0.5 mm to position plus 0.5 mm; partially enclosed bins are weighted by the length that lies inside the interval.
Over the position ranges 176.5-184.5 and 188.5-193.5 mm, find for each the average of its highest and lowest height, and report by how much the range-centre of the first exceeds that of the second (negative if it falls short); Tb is 1.7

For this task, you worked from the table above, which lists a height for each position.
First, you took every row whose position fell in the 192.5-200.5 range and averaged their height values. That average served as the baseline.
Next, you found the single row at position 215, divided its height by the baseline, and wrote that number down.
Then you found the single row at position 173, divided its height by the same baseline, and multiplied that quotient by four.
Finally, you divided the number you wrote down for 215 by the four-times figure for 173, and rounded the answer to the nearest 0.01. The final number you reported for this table 0.29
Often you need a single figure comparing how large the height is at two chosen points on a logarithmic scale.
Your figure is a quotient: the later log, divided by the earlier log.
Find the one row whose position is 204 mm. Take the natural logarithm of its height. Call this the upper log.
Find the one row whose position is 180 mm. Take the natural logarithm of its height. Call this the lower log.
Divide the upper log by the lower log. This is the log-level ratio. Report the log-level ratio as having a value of 1.02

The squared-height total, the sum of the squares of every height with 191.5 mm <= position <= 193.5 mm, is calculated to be 34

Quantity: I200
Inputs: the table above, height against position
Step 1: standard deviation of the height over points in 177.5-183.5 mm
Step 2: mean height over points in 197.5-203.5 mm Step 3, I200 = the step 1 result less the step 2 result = -5.0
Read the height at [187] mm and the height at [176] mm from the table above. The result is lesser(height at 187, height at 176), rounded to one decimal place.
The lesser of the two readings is 3.9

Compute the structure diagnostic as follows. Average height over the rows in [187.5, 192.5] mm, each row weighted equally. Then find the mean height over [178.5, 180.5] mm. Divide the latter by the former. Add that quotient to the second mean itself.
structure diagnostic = 7.6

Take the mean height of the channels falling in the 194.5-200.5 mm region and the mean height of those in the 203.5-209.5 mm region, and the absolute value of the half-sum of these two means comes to 5.7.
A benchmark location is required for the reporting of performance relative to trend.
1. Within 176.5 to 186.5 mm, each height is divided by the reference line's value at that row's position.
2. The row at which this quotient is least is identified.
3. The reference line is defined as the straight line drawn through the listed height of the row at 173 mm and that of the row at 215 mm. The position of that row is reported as 186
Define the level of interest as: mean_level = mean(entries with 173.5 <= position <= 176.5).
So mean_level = 6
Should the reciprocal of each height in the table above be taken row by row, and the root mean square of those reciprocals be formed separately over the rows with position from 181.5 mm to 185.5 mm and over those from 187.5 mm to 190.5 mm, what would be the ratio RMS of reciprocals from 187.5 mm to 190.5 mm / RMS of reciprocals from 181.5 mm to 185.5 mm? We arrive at 1.4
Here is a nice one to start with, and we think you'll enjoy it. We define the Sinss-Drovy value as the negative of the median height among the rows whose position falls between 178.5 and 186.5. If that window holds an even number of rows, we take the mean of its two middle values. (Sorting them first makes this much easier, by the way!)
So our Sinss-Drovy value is -5.3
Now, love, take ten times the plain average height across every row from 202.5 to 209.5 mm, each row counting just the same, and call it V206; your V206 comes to 65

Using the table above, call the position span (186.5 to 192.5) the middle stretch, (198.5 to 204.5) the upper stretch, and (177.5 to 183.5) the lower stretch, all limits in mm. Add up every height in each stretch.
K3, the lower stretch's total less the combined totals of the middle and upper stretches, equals -22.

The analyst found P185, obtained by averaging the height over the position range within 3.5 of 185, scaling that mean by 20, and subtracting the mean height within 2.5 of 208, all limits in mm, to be 85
